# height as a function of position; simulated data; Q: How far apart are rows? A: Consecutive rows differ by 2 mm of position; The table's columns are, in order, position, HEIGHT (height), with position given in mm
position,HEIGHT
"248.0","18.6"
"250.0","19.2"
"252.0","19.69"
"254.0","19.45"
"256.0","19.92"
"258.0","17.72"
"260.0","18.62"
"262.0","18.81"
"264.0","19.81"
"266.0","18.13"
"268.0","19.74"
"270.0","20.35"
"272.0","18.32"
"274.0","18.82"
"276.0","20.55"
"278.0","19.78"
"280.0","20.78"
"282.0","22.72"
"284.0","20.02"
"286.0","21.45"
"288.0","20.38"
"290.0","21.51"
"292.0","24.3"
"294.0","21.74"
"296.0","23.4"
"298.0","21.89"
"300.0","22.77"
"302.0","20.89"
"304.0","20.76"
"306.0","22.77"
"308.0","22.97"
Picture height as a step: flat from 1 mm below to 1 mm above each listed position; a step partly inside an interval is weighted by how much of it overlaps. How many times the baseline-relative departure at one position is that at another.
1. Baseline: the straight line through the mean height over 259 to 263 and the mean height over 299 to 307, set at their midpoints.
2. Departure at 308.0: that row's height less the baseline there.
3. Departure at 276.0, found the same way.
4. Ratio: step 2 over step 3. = 1.1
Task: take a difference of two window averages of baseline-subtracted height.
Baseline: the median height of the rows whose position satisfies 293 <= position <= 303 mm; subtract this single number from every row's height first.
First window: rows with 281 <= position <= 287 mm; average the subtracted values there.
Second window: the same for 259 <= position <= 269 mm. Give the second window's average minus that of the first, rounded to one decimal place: -2.4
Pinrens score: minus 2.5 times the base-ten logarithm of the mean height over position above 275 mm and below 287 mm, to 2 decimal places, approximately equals -3.30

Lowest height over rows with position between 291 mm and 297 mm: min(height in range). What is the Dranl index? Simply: 21.74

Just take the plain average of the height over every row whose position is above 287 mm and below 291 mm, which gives 20.9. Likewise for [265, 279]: 19.4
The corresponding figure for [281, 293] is 21.7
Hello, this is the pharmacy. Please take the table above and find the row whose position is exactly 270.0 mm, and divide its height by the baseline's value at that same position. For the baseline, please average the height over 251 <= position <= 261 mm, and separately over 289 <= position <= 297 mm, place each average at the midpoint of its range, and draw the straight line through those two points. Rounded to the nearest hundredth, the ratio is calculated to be 0.99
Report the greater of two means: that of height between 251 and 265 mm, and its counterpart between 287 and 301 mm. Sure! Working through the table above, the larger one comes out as 22.3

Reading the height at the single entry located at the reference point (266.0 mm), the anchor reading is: 18.13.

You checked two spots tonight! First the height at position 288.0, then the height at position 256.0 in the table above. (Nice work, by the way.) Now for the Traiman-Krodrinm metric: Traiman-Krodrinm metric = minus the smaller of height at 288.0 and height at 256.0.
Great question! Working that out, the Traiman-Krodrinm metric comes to -19.9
